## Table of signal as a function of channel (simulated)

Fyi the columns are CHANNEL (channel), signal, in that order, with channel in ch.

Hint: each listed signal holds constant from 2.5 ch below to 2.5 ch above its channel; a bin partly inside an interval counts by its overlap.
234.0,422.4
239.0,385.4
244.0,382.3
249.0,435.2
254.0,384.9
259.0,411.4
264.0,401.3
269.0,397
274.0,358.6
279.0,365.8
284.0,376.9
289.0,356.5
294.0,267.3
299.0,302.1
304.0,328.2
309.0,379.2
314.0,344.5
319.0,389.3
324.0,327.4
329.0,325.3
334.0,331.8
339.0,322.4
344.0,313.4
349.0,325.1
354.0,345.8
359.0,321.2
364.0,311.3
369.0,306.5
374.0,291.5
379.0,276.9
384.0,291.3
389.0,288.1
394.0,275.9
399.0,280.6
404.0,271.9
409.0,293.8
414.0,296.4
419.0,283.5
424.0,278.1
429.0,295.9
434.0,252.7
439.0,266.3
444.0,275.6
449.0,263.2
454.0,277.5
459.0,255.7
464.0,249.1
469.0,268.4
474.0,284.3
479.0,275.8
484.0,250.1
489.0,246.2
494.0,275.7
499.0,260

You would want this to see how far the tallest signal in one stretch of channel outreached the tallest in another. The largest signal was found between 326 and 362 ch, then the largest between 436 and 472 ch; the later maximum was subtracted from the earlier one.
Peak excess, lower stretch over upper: 68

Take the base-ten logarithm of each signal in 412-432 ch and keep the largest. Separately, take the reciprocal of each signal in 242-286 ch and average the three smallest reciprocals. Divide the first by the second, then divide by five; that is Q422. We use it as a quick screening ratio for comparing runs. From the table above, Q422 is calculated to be 205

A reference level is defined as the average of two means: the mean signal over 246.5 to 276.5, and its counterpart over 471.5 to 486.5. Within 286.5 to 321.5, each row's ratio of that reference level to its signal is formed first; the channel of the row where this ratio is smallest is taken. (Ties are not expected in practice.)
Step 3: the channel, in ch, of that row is 319.0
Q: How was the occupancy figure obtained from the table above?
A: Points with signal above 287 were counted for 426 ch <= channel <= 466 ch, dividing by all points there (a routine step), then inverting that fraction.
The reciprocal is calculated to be 8.0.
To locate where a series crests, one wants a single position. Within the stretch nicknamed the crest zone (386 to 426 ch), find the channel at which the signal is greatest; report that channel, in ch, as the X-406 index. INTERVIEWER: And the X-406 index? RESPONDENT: 414.0 ch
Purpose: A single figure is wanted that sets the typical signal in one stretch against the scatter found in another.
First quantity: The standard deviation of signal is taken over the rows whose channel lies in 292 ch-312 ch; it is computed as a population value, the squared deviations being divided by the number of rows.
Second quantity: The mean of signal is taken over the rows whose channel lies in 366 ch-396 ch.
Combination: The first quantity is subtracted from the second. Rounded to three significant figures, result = 248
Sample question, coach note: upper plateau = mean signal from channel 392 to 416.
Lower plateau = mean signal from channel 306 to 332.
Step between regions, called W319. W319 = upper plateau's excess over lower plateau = -69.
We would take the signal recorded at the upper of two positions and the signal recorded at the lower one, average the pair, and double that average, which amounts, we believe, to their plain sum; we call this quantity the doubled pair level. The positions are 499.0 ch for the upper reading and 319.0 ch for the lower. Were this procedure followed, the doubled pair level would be 649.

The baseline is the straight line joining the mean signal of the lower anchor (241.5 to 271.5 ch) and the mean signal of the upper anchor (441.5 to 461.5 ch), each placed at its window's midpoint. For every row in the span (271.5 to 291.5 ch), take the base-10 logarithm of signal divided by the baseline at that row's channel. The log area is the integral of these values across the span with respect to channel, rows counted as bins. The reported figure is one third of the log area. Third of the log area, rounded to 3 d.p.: -0.158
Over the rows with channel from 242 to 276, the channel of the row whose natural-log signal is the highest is 249.0 ch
